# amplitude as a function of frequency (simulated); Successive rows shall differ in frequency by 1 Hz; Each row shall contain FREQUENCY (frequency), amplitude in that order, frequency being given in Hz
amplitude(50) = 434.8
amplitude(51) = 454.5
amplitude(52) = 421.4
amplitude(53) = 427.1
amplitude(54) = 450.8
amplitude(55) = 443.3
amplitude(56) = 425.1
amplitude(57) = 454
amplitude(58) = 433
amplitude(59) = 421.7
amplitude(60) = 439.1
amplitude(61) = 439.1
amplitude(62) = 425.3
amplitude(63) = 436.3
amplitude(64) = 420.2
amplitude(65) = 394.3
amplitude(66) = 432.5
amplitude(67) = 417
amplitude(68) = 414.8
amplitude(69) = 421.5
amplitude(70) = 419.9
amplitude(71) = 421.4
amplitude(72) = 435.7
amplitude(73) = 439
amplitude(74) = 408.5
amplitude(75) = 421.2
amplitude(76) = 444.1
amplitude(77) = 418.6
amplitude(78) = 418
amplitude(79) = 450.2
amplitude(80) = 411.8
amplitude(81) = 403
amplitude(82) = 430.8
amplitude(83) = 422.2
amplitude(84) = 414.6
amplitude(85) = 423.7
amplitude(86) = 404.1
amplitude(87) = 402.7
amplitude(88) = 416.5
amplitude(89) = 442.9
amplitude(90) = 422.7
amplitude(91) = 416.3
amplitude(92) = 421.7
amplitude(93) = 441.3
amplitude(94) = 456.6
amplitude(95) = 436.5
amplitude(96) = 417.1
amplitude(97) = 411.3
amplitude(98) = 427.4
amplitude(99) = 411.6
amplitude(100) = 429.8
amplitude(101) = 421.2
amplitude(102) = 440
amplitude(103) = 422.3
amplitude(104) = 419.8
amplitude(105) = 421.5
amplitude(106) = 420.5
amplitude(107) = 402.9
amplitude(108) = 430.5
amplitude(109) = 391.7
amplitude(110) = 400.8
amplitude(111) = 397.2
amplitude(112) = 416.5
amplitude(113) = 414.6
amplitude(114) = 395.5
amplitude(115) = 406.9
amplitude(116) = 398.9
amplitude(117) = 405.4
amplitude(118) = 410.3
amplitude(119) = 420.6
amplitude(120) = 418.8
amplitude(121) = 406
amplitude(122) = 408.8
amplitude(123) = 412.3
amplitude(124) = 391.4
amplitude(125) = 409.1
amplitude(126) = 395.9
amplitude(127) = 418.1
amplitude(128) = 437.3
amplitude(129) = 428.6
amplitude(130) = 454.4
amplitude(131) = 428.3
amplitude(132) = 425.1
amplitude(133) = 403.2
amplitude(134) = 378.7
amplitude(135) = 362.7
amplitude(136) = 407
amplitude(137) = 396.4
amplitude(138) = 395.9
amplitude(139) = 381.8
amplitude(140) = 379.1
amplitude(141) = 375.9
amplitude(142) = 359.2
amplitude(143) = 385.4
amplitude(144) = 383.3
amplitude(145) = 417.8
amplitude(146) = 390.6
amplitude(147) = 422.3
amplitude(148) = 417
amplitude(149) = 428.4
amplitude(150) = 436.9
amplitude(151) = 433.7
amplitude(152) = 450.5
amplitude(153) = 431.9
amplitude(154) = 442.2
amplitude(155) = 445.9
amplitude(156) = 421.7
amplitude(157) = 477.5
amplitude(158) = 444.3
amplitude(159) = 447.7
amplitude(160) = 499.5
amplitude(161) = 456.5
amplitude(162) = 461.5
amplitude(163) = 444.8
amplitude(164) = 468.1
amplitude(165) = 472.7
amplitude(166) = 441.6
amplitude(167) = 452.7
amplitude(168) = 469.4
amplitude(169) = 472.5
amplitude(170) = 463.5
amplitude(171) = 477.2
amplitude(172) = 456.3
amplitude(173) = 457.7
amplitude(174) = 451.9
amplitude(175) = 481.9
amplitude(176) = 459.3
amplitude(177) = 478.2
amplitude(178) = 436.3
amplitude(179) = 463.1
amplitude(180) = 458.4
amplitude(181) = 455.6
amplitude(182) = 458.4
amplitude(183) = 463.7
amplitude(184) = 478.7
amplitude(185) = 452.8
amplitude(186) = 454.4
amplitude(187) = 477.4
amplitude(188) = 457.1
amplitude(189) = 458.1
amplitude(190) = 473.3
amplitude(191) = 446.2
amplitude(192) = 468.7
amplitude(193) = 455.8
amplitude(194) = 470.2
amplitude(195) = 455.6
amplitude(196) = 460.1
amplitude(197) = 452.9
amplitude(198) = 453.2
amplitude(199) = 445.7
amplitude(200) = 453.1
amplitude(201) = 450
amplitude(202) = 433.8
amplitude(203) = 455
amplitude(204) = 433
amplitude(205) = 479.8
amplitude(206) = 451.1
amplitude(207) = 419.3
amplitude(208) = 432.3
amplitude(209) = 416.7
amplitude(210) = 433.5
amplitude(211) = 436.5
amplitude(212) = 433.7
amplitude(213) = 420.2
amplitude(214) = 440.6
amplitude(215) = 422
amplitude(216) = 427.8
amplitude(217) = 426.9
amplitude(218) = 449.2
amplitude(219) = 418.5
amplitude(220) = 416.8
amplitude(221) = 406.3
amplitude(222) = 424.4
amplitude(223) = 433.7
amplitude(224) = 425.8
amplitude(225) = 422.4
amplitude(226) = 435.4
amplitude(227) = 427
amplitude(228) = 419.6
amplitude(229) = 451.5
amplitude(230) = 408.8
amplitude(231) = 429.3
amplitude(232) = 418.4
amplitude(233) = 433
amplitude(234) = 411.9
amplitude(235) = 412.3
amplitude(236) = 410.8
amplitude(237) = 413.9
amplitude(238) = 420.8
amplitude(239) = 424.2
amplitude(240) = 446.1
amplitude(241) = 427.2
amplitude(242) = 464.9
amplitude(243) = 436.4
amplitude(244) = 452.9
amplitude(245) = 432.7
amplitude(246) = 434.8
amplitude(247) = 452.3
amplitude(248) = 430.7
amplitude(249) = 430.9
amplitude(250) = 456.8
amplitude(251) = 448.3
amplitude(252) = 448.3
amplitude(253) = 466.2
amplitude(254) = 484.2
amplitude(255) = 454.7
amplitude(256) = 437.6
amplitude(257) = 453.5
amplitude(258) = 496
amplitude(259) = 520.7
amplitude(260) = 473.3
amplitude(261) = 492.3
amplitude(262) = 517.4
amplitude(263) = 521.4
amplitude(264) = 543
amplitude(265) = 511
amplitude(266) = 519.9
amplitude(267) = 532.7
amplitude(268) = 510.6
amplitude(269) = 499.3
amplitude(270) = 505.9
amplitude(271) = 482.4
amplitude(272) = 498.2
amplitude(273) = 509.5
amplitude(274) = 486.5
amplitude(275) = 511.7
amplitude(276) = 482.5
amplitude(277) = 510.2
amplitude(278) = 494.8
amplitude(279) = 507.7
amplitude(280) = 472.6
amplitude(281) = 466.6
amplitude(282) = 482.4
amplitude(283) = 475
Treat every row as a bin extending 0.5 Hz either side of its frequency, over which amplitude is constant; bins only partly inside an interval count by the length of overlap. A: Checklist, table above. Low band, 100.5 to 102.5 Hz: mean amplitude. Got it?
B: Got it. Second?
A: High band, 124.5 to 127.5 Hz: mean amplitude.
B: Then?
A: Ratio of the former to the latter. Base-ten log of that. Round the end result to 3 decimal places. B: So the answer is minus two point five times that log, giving -0.059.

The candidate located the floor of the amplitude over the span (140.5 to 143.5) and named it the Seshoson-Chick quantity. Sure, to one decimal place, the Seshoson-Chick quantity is 359.2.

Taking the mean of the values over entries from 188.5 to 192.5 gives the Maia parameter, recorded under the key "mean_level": 462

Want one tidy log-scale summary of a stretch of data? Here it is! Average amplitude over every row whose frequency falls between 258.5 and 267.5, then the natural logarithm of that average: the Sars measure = 6.243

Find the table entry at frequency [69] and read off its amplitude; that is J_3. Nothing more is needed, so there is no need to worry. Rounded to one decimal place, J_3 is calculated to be 421.5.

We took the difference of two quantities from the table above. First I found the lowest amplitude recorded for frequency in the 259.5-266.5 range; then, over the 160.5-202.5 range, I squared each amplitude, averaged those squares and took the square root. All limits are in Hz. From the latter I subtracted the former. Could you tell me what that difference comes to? -14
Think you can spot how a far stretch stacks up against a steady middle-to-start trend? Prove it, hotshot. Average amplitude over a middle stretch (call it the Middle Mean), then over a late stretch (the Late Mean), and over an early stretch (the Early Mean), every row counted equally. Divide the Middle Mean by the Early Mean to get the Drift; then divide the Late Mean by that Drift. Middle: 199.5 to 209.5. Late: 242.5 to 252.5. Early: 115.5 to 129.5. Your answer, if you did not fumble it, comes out 412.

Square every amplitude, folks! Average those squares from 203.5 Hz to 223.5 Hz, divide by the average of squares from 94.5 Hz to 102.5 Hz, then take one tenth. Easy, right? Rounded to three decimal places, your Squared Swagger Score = 0.103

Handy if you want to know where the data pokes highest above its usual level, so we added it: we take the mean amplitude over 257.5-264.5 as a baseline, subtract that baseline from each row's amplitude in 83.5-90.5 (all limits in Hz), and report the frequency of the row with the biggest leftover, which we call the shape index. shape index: 89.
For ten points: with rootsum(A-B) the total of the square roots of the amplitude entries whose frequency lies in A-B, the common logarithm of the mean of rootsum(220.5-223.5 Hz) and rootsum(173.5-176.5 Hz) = 1.80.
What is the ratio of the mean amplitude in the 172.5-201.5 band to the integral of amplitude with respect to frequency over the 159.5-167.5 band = 0.12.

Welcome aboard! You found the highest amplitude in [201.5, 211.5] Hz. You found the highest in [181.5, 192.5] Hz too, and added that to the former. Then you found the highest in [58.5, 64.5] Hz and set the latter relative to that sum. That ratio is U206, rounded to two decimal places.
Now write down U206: 0.46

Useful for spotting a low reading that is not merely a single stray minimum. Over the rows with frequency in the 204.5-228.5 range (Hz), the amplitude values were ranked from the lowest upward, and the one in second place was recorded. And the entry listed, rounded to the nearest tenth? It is 416.7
